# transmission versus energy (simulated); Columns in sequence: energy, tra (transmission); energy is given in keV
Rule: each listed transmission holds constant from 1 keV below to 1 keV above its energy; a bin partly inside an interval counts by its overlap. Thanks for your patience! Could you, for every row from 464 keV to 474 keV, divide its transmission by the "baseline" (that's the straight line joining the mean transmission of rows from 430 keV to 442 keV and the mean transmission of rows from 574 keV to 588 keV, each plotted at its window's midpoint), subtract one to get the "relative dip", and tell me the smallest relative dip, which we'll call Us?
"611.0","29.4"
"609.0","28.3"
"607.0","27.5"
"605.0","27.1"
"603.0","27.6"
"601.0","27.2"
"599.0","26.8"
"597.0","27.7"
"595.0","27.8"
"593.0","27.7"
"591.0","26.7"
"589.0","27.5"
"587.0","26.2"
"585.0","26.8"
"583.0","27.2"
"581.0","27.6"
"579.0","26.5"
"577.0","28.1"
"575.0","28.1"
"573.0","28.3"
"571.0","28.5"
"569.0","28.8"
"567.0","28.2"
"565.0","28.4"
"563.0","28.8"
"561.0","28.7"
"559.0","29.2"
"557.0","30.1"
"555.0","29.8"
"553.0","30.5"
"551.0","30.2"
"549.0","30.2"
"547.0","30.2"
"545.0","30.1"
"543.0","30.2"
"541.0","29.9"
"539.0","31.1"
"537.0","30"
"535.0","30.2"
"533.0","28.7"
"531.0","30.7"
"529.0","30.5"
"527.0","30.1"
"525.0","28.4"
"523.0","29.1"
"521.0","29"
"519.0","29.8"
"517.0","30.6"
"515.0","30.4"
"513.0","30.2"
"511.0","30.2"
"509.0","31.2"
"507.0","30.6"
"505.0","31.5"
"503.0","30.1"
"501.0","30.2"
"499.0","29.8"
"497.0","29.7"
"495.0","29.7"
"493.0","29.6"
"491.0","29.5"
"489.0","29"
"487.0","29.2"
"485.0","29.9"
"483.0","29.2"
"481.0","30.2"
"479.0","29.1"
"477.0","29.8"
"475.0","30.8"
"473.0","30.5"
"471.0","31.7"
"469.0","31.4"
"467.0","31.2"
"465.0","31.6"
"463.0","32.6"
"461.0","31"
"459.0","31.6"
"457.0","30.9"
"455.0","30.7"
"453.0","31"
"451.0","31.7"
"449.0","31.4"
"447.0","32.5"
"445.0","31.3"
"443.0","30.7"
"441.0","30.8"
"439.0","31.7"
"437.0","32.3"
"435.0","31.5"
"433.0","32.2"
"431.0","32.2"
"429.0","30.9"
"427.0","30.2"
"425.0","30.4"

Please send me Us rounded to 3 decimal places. -0.004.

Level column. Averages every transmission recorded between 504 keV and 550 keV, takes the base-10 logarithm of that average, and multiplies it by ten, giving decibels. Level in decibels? 14.8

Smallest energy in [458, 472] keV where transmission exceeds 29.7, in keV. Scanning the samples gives 459.0 keV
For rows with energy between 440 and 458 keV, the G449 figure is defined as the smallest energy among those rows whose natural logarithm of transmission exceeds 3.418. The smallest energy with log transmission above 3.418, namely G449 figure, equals 441.0 keV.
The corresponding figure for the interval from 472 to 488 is 475.0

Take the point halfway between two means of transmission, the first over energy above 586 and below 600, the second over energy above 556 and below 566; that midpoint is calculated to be 28.1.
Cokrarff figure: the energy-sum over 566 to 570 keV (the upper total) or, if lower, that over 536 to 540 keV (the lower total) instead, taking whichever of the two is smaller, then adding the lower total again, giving 118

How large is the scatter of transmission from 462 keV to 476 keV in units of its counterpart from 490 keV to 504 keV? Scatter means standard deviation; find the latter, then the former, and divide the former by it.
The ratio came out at 2.6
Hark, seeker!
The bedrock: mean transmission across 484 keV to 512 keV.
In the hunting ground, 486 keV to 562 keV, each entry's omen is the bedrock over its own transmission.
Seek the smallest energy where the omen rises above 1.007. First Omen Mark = 487.0 keV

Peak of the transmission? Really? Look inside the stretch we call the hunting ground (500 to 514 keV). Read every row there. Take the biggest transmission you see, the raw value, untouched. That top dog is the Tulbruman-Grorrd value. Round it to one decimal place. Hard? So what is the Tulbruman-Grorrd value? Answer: 31.5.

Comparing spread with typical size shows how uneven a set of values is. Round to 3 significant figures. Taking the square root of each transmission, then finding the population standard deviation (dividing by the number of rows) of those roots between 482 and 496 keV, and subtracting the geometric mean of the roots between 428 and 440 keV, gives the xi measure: -5.61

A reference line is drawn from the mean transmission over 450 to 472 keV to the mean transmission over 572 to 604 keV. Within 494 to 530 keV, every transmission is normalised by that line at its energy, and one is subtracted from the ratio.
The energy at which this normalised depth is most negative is 525.0 keV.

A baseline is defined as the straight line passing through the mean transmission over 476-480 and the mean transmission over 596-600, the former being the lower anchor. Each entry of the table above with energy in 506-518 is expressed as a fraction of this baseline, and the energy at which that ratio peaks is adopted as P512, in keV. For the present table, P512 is 509.0 keV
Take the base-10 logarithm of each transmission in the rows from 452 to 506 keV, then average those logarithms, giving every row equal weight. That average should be 1.48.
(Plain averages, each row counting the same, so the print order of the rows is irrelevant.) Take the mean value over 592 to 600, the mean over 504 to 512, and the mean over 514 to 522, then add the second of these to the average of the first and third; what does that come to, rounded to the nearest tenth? 59.6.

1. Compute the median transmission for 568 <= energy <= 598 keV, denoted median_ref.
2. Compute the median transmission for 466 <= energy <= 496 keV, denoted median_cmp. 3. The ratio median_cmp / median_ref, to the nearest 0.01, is 1.08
